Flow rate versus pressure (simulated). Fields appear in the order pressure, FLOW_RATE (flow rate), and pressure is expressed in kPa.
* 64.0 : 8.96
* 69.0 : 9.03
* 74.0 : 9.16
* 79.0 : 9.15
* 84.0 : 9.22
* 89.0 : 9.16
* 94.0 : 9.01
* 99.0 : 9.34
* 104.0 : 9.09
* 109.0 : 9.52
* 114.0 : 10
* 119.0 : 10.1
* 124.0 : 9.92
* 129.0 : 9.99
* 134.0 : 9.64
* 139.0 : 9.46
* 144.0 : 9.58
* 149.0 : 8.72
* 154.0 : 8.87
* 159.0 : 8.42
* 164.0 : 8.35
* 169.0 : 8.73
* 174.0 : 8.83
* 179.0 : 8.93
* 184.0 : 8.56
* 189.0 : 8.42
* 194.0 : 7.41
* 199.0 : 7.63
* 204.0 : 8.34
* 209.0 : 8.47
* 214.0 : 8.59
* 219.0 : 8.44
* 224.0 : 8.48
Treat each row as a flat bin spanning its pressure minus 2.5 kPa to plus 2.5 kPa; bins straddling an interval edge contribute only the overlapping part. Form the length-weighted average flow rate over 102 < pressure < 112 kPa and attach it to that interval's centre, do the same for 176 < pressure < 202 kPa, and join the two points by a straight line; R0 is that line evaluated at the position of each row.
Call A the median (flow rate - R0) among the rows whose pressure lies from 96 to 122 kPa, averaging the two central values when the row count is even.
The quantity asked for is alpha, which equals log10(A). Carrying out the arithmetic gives -0.70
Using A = 0.20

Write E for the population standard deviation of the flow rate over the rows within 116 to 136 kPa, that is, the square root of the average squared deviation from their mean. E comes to 0.2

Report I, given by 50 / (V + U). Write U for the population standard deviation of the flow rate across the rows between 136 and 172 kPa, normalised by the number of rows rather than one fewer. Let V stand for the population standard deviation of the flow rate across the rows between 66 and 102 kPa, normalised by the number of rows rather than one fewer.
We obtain 92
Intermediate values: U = 0.44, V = 0.10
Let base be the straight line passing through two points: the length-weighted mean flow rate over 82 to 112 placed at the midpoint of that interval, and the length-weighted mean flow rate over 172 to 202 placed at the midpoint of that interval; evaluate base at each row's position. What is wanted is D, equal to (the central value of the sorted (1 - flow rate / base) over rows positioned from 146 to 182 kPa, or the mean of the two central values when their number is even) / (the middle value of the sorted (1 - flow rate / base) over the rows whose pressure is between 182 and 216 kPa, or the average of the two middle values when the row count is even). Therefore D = 1.0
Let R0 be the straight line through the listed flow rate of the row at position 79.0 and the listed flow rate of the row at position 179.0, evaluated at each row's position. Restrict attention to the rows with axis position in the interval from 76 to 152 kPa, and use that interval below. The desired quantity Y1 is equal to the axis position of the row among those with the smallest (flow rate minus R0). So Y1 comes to 149.0 kPa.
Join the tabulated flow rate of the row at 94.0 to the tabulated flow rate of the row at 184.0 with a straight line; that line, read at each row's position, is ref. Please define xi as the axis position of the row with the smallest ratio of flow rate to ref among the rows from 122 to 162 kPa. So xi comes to 159.0 kPa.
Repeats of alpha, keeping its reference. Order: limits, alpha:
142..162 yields -1.18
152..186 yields -0.61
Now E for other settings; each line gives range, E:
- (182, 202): 0.5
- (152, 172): 0.2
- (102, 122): 0.4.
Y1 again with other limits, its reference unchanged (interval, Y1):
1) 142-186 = 164.0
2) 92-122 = 94.0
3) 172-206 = 194.0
